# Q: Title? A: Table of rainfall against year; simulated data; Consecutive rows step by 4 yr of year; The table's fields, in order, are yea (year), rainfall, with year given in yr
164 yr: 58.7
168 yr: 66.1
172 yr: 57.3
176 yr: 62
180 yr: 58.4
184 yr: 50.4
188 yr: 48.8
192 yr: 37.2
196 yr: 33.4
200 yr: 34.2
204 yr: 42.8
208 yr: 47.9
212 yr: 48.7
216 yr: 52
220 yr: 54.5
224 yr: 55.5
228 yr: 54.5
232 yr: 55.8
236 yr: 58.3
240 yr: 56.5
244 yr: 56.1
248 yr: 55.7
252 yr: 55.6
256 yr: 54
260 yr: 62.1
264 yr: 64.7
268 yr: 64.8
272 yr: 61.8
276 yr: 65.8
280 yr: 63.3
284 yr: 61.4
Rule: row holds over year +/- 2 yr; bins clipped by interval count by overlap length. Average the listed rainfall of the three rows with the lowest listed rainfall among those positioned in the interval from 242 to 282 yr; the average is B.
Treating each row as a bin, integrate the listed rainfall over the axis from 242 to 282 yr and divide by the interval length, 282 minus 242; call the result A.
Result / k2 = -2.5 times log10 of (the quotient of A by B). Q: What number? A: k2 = -0.10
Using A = 60.4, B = 55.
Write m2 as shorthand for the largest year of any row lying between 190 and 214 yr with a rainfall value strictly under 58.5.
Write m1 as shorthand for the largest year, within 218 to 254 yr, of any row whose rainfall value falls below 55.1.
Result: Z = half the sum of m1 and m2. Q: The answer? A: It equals 220 yr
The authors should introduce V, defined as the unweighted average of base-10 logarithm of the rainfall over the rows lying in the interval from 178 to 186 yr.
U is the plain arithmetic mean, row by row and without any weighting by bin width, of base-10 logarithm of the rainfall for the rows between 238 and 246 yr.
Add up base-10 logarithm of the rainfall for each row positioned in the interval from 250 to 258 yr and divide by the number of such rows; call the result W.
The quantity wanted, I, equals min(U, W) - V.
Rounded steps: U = 1.75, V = 1.73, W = 1.74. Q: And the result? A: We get 0.00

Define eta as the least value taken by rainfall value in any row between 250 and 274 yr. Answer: 54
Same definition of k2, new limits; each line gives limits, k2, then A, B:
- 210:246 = -0.06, 54.7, 52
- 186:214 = -0.20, 41.9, 35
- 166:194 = -0.19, 54.3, 45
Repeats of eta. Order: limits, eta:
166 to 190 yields 48.8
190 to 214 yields 33.4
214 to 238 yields 52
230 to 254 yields 55.6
